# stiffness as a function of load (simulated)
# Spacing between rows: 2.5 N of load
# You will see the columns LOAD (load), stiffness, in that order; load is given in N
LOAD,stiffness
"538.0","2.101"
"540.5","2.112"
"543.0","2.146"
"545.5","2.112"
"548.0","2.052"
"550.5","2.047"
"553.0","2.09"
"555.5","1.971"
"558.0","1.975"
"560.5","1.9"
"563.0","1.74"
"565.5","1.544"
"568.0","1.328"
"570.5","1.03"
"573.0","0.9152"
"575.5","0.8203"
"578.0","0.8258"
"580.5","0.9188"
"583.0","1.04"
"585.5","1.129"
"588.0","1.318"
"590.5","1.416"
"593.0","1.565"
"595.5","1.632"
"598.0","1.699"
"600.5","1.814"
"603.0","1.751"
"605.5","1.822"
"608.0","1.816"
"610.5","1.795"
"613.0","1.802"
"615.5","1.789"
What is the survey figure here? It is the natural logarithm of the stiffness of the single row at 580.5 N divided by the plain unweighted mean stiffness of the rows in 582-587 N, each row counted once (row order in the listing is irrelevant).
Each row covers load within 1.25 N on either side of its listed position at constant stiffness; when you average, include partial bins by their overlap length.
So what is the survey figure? -0.2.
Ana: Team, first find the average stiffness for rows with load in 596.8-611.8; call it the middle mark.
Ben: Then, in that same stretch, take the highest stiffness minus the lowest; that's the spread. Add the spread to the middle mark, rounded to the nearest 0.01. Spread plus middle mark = 1.91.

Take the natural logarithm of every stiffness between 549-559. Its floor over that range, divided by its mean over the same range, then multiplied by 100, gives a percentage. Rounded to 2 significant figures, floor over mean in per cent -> 96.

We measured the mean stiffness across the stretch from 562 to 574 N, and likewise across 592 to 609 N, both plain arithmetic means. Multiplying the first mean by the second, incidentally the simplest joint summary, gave 2.27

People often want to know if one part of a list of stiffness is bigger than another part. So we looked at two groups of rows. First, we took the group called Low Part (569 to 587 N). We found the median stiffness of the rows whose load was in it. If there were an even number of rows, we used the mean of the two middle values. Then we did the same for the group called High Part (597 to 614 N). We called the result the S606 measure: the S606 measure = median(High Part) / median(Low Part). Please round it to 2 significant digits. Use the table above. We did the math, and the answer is 2.0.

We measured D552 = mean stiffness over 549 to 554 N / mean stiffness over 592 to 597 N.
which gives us 1.3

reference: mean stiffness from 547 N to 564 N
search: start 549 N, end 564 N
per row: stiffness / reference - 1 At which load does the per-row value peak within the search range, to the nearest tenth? 553.0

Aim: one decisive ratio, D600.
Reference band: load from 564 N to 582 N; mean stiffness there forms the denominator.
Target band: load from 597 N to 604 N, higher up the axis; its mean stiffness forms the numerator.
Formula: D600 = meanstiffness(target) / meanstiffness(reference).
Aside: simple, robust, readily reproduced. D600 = 1.7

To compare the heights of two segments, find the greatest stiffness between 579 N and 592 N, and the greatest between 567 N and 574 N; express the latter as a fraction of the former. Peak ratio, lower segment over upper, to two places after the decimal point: 0.94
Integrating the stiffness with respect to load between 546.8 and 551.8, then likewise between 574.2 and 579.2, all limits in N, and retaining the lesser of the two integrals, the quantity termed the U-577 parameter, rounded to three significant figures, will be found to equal 4.12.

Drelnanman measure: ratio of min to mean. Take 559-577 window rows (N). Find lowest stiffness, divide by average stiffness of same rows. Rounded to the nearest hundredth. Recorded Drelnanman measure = 0.62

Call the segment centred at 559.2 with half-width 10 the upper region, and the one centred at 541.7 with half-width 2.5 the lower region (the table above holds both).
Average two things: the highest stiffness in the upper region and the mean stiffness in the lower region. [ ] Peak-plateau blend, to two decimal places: 2.11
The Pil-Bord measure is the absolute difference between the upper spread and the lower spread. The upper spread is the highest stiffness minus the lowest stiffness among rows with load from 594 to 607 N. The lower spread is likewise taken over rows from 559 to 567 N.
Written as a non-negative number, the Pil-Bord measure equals 0.17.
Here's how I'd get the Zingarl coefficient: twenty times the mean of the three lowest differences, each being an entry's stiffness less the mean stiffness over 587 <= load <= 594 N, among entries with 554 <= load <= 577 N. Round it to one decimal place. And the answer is -10.2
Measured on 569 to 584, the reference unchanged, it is -11.6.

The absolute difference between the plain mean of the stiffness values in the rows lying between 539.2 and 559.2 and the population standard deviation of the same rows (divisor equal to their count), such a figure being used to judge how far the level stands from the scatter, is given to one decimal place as 2.0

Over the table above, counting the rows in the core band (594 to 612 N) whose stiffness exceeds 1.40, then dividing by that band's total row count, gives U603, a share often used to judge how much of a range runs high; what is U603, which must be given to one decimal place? 1.0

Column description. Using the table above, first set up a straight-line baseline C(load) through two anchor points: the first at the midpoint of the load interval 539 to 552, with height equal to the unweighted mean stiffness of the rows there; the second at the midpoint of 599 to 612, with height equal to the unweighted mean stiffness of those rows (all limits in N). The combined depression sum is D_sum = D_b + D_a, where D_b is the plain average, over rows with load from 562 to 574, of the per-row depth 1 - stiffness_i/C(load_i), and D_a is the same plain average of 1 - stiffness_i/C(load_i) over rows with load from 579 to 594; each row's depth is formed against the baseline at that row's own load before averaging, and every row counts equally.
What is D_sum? 0.69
